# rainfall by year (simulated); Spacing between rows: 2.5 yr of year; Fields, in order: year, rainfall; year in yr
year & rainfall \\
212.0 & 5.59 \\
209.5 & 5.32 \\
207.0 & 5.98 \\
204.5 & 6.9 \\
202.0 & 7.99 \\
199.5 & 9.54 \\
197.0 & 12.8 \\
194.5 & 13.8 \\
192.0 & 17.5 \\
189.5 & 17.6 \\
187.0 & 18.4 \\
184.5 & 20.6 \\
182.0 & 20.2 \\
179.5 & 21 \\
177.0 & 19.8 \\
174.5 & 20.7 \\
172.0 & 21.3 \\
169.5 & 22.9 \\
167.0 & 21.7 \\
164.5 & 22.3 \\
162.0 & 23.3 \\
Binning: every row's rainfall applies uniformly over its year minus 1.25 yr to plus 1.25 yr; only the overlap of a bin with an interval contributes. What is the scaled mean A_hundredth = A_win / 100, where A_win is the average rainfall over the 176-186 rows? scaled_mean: 0.204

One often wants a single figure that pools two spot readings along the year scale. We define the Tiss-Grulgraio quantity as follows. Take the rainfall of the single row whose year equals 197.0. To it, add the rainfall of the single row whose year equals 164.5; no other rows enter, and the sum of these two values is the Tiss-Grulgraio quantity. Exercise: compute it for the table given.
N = 35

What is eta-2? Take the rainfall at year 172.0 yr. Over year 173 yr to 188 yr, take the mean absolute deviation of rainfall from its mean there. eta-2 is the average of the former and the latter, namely 11.0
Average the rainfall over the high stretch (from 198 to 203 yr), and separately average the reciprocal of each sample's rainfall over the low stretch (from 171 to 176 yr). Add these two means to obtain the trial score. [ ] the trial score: 9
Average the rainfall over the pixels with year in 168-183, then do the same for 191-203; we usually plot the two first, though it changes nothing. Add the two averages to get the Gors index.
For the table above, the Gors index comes 33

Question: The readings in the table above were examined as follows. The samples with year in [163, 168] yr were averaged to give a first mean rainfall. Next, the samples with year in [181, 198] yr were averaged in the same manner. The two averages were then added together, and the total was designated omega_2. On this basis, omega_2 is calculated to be 39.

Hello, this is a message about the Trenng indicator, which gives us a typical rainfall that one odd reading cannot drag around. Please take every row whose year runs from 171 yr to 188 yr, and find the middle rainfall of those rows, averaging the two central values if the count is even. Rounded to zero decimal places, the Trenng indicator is 21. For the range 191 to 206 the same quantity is 11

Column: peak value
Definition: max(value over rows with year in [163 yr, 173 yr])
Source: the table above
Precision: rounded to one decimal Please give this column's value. 22.9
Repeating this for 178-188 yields 21.0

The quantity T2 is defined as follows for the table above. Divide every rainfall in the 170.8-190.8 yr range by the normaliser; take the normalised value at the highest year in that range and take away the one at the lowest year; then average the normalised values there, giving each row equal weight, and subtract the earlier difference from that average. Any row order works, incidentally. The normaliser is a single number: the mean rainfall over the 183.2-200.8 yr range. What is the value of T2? 1.5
